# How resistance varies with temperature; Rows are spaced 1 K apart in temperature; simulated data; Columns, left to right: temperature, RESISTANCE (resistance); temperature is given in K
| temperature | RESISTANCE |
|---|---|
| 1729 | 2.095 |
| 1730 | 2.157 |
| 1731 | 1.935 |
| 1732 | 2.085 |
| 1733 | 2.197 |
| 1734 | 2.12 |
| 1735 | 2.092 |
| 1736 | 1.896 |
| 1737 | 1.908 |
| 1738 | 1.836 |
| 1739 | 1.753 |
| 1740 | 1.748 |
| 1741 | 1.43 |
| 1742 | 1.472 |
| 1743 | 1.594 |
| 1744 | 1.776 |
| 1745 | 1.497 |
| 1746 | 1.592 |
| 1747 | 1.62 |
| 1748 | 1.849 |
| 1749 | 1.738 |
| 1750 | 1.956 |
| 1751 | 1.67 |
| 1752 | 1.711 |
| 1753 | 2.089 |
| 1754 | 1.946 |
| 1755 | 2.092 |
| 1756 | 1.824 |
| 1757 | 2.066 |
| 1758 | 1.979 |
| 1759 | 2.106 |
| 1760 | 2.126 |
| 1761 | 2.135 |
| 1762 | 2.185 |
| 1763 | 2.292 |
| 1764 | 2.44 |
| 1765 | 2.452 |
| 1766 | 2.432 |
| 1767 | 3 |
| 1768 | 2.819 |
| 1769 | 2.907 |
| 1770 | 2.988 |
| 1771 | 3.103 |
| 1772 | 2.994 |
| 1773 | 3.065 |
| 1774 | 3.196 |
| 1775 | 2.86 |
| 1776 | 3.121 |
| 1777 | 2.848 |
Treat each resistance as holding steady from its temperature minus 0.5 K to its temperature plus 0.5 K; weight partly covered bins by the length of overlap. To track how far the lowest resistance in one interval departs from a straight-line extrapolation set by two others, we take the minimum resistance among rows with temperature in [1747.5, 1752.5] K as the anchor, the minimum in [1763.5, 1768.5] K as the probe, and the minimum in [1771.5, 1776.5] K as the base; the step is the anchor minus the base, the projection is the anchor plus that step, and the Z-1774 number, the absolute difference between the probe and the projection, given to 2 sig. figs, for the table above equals 2.0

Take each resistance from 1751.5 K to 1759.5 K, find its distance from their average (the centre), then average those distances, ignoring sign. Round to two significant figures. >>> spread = 0.11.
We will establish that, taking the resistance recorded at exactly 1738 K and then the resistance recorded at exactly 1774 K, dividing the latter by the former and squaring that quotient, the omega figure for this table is 3.03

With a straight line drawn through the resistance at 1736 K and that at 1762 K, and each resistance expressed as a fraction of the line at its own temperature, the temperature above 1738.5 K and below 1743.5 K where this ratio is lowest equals 1741 K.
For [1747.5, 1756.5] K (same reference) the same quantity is 1751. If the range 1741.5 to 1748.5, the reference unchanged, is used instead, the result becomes 1745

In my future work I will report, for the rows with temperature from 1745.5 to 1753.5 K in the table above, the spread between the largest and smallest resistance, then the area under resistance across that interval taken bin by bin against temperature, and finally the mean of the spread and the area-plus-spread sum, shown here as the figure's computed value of 7.6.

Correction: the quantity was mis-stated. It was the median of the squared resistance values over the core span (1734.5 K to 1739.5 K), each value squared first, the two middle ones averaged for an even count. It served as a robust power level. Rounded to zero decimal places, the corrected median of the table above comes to 4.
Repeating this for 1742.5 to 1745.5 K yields 3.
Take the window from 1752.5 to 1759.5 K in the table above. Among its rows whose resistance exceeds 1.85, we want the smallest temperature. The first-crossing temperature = 1753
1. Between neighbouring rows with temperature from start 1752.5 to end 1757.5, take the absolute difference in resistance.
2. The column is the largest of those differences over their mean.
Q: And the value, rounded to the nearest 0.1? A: 1.3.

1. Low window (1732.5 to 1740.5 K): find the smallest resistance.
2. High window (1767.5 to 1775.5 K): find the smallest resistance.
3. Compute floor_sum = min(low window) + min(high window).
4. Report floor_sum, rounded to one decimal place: 4.6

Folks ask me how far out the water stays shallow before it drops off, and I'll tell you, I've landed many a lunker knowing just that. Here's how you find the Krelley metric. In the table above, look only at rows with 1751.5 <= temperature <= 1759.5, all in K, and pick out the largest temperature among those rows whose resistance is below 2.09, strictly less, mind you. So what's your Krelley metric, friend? 1758 K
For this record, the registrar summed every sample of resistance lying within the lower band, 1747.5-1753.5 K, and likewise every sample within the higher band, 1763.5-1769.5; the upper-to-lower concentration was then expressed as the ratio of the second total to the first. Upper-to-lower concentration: 1.5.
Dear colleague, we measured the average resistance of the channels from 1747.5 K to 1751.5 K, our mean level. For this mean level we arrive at 1.8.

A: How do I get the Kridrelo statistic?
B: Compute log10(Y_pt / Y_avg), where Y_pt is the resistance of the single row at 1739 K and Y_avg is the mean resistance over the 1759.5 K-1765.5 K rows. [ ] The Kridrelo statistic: -0.11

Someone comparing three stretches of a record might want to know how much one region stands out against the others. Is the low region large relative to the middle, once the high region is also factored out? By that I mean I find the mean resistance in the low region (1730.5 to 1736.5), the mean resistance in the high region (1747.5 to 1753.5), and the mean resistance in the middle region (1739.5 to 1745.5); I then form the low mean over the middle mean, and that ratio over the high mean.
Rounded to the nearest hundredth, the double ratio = 0.71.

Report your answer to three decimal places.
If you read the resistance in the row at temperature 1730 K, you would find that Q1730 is 2.157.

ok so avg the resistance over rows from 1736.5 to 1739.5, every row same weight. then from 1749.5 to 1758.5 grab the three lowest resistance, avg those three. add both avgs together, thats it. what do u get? 3.57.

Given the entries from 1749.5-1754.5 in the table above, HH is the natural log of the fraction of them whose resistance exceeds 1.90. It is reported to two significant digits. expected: -0.51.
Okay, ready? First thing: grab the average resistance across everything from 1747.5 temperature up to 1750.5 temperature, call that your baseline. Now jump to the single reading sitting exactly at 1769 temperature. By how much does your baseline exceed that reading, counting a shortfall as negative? -1.1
